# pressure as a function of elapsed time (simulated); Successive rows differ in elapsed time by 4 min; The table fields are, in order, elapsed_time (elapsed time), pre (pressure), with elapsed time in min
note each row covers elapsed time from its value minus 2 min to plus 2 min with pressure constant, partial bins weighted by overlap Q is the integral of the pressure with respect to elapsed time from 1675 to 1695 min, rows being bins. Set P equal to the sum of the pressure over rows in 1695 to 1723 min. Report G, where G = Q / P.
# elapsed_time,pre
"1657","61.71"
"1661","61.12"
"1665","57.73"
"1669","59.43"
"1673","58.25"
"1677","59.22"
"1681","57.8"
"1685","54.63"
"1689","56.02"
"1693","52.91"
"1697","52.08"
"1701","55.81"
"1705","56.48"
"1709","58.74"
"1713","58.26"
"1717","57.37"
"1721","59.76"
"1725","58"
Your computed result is 2.8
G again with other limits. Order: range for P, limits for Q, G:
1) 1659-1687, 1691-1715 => 3.3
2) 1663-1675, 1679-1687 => 2.6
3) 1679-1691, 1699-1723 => 8.2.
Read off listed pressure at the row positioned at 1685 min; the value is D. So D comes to 54.63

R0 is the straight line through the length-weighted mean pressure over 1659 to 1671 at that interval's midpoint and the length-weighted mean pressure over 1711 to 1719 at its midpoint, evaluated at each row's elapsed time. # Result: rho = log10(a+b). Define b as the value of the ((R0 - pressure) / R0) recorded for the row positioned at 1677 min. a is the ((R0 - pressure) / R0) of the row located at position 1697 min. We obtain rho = -1.0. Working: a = 0.108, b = 0.00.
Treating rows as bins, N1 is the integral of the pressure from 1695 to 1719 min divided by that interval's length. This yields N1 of 56.5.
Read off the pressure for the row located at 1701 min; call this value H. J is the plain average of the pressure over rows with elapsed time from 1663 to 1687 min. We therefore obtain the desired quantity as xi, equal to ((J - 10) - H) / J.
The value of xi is -0.14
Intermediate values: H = 55.81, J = 57.8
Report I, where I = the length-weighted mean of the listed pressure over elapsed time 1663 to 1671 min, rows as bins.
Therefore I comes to 58.6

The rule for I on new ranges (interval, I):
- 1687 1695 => 54.5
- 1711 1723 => 58.5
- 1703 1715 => 57.8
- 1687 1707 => 54.7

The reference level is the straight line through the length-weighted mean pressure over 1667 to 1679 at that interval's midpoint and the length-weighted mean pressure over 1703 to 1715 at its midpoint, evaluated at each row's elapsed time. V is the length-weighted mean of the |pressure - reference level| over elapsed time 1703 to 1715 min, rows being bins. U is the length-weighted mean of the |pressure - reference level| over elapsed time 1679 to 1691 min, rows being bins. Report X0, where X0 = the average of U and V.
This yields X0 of 1.7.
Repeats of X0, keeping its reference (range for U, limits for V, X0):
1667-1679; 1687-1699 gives 2.6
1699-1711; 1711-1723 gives 1.3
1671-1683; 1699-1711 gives 1.1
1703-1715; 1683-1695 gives 2.5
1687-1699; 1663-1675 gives 2.8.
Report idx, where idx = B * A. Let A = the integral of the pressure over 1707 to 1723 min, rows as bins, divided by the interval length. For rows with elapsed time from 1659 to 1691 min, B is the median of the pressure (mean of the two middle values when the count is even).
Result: 3396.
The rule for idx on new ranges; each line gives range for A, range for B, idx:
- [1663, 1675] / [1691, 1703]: 3094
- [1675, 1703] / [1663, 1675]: 3233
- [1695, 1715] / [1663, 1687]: 3265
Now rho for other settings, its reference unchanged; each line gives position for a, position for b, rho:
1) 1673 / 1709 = -2.5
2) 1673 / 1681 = -1.5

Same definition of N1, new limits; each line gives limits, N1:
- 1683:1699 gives 53.9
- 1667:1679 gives 59.0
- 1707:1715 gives 58.5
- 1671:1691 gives 57.2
